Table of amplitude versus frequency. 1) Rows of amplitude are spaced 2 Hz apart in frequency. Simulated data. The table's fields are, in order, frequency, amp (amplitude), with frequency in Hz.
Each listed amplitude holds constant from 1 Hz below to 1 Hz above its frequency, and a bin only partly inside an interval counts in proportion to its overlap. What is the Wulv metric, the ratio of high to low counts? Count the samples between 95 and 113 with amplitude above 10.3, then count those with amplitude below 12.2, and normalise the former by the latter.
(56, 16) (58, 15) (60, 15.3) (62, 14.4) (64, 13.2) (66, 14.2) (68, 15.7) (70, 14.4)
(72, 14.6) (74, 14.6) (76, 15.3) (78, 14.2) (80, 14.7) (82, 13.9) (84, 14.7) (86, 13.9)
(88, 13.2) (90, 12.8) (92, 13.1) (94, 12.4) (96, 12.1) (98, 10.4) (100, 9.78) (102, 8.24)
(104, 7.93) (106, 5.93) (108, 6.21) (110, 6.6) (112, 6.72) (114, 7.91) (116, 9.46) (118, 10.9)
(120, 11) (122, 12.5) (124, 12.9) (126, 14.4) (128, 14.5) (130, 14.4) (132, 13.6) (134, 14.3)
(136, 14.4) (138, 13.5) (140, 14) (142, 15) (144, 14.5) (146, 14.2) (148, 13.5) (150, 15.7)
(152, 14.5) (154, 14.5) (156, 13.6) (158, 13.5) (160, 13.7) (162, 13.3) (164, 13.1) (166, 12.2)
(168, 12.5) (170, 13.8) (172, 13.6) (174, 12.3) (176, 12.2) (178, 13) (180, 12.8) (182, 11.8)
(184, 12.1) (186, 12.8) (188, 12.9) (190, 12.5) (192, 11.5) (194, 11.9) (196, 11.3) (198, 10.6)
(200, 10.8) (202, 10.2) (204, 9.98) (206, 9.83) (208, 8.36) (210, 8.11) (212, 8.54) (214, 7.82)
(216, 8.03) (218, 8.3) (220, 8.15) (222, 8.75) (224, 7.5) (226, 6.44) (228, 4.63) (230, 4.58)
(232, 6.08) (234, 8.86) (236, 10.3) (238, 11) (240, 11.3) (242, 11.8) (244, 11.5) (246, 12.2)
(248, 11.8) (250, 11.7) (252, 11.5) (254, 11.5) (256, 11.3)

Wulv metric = 0.2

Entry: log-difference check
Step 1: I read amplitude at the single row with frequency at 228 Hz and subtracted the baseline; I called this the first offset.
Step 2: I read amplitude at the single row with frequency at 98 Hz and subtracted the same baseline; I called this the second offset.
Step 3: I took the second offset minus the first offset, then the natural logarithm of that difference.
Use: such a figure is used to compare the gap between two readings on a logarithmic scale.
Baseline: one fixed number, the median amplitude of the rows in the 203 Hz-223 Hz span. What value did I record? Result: 1.8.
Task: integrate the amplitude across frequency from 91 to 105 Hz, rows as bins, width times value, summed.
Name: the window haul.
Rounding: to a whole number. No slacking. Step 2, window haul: 148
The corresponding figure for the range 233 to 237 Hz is 38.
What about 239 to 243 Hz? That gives 46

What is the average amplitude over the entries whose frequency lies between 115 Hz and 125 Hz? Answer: 11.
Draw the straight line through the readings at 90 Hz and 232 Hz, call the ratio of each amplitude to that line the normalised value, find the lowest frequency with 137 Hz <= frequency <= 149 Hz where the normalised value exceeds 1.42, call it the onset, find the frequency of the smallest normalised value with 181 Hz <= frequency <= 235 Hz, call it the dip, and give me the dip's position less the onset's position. 86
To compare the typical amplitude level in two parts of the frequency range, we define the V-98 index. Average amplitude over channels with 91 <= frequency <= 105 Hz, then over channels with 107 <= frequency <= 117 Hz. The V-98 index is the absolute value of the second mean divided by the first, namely 0.70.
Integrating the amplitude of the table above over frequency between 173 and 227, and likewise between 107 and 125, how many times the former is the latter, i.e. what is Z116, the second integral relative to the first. 0.30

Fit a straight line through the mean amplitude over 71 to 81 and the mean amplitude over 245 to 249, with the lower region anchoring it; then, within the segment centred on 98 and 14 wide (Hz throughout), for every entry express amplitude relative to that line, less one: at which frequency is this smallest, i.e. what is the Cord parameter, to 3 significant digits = 104 Hz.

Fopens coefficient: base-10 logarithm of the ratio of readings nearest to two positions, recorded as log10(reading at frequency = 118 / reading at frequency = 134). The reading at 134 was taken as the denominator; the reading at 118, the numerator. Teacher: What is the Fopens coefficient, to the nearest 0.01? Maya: -0.12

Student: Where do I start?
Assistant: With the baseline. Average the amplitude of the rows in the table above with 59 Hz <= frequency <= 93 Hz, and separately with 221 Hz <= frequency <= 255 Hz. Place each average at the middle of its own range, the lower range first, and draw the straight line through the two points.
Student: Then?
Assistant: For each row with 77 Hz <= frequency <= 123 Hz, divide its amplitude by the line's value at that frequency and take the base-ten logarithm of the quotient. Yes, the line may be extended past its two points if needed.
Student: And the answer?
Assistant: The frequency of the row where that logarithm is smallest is 106 Hz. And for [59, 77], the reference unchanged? 64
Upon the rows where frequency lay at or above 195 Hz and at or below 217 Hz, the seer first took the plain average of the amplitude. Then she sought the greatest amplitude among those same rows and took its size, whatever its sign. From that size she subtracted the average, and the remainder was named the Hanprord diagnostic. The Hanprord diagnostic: 1.9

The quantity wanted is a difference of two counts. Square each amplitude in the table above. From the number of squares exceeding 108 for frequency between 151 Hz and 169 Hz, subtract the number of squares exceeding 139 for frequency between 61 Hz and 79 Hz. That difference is 0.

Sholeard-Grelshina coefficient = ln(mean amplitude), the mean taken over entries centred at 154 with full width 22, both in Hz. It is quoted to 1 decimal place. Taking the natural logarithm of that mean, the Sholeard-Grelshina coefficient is 2.6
